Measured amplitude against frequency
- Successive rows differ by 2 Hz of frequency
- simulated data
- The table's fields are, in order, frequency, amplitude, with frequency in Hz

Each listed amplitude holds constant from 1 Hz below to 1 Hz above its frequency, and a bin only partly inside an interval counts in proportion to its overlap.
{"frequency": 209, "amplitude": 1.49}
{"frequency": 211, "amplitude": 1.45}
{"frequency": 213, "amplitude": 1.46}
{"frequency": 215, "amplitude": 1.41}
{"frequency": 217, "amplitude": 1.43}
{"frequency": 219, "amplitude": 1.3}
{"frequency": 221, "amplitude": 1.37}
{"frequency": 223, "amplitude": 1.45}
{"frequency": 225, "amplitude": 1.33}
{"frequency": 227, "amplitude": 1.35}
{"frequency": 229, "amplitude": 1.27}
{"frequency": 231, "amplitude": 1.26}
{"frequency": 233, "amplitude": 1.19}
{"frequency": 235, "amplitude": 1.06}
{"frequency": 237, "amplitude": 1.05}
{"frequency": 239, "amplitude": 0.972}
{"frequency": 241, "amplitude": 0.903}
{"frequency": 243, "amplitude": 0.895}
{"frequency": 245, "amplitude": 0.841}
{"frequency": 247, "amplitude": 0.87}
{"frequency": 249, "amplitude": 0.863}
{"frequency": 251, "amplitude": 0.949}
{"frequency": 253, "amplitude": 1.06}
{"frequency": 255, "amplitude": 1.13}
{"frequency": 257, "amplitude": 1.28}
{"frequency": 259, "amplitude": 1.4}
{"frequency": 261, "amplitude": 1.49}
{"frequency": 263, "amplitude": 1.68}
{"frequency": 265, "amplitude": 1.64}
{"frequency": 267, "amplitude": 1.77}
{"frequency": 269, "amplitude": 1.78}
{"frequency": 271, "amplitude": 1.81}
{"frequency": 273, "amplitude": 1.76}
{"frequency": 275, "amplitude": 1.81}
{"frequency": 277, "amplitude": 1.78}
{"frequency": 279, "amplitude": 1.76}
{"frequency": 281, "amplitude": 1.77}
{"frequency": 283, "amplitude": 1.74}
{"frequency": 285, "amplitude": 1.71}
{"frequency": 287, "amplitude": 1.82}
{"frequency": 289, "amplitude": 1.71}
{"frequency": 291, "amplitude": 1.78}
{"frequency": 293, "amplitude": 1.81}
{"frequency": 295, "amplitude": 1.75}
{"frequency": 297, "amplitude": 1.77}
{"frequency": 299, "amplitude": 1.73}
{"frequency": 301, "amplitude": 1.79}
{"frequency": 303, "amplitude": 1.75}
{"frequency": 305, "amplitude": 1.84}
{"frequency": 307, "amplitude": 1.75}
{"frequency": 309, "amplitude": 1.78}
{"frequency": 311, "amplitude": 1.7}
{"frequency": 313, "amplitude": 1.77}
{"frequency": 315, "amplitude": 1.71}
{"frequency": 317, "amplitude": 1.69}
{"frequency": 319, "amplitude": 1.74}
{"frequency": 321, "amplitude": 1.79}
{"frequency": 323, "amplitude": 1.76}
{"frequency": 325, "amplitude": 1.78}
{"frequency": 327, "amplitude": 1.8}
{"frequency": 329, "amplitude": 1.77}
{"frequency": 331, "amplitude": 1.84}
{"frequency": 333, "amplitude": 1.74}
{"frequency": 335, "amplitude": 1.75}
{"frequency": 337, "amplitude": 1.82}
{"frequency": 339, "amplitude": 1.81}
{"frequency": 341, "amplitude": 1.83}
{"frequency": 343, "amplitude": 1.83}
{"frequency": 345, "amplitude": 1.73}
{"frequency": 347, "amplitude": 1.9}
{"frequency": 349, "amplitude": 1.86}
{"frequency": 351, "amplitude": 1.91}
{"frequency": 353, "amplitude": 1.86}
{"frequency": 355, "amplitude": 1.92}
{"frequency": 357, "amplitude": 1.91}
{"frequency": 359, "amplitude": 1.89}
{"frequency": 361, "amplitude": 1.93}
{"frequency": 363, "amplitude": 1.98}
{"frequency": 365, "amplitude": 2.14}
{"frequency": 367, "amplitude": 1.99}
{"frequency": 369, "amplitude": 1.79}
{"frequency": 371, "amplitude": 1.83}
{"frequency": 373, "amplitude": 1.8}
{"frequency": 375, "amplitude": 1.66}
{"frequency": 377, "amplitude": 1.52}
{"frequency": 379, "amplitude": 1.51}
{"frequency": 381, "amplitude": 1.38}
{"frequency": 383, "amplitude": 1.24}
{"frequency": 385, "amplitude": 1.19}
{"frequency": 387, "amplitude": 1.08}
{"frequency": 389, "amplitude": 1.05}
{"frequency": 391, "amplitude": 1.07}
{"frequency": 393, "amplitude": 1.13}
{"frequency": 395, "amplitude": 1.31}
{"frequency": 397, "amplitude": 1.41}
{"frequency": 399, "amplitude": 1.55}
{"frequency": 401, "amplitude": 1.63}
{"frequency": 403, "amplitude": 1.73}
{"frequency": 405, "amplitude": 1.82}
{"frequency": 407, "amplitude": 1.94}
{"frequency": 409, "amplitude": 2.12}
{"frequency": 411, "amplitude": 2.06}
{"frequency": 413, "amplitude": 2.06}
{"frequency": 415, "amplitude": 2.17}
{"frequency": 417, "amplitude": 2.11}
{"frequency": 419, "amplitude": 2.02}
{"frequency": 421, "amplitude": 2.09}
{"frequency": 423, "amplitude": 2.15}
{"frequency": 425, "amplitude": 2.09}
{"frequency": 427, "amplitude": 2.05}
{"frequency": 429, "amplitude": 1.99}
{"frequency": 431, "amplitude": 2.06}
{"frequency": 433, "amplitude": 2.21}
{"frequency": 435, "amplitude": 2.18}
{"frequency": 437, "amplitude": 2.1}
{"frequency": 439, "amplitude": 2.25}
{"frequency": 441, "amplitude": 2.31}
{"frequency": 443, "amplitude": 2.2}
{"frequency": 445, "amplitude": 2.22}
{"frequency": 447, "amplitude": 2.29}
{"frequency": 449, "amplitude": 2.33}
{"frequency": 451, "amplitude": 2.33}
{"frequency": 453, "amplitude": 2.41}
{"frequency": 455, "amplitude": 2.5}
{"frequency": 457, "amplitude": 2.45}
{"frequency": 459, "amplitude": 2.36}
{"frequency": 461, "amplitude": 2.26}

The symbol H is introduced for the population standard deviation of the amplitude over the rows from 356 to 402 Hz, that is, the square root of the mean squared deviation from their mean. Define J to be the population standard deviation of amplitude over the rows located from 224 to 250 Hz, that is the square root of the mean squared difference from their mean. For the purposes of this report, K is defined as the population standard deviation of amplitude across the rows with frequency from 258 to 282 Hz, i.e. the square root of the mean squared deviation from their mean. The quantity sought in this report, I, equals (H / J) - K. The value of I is 1.7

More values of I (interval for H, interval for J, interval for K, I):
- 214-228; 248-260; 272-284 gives 0.3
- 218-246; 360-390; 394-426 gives 0.3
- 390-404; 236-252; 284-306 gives 3.5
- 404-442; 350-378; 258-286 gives 0.6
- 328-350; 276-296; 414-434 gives 1.4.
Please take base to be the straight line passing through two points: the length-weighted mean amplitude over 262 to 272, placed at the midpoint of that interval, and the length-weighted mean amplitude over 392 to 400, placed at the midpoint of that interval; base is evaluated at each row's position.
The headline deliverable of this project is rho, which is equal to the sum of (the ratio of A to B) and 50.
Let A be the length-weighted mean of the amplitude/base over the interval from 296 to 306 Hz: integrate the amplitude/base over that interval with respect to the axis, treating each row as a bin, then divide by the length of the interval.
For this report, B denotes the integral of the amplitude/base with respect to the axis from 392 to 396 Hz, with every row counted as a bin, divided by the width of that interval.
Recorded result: 51.2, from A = 1.1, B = 0.9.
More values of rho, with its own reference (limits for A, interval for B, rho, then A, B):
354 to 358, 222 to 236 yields 51.9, 1.3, 0.7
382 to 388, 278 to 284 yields 50.8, 0.8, 1.0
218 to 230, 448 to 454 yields 50.4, 0.7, 2.0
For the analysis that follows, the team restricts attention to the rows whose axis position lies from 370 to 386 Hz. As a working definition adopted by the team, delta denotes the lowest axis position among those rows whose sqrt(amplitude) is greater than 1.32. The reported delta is 371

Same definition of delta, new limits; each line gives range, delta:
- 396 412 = 405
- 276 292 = 277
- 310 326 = 313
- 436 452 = 437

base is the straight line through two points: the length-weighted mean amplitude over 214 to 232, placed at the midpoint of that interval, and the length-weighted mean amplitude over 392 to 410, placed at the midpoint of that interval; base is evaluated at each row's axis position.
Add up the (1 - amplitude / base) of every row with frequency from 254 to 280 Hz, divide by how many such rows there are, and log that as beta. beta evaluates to -0.14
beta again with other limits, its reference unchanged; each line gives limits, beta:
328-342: -0.18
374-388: 0.14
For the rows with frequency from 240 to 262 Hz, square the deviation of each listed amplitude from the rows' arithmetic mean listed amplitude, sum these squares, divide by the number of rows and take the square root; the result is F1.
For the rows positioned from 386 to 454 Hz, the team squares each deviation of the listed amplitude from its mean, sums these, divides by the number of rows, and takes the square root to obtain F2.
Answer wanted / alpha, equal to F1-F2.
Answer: -0.18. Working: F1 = 0.22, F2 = 0.4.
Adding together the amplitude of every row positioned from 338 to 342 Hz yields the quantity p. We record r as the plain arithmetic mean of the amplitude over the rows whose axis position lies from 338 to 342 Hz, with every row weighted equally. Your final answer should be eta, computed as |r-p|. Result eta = 1.82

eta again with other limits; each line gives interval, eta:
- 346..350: 1.88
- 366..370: 1.89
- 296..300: 1.75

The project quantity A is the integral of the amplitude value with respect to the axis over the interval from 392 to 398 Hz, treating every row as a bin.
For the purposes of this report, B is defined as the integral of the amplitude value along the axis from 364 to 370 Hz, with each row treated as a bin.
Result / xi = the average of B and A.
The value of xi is 9.8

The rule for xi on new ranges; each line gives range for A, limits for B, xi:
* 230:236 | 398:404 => 8.4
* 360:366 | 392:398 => 9.9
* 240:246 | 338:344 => 8.1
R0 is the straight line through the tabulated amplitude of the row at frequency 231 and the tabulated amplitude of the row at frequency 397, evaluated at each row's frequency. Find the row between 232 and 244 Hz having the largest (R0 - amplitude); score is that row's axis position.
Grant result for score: 243 Hz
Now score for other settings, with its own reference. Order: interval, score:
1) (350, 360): 353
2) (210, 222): 219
